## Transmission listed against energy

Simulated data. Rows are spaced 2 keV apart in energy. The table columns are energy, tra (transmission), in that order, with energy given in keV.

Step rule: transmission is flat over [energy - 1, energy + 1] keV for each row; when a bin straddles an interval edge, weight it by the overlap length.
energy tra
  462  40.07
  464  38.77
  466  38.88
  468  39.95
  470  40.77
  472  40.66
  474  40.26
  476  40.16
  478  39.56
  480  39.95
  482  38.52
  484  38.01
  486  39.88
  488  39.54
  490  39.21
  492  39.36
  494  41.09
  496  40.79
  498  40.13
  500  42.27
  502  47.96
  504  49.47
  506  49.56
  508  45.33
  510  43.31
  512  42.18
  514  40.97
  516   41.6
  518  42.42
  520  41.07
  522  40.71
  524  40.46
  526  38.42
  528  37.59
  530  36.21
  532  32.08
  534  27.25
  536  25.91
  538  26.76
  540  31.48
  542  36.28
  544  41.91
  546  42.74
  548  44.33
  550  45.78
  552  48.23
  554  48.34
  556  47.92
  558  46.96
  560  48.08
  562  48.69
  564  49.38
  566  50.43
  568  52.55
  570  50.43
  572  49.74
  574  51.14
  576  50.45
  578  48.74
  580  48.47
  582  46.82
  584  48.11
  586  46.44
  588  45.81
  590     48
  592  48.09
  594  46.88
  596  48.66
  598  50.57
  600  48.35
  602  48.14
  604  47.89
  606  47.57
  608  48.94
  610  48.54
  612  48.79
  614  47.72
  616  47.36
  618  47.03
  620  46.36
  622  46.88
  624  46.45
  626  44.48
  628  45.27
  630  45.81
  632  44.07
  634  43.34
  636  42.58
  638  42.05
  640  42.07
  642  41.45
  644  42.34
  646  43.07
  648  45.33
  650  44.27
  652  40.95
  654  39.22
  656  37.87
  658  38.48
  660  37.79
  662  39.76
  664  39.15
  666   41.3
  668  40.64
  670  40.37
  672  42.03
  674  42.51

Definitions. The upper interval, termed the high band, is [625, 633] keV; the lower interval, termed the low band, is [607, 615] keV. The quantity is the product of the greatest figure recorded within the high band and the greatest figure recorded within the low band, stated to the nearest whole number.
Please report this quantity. 2242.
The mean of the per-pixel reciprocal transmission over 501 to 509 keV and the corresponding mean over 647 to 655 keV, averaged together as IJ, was 0.0222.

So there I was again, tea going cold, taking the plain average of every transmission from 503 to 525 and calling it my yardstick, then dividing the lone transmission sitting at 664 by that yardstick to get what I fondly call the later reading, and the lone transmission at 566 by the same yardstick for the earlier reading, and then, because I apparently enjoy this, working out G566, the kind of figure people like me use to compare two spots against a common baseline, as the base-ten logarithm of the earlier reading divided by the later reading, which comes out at 0.11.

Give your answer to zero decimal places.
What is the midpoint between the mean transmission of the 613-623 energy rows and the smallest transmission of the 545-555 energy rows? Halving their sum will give 45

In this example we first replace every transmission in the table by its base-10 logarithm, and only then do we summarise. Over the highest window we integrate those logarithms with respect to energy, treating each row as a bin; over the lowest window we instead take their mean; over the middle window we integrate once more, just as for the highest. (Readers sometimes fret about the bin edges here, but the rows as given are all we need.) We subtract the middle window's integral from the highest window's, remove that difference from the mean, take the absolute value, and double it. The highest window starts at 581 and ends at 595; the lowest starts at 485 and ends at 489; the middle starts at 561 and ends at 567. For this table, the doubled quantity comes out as 23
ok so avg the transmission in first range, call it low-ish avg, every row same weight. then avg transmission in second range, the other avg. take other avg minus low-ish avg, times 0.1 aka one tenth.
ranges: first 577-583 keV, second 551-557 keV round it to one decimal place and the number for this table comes 0.0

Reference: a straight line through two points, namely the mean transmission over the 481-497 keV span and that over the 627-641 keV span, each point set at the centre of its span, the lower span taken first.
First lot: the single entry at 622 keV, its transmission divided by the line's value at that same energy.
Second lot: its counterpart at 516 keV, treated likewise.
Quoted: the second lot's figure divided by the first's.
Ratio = 0.95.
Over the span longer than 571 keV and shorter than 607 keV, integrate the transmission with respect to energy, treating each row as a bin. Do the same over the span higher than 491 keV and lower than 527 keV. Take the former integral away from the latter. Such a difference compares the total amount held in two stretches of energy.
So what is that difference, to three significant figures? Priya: -206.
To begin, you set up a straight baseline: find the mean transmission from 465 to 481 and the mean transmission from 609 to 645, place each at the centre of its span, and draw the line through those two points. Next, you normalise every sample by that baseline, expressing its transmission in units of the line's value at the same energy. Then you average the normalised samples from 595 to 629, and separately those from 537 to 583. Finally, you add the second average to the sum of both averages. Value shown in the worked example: 3.2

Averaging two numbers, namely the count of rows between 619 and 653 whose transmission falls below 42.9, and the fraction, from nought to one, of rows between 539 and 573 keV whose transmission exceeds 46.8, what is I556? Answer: 3.3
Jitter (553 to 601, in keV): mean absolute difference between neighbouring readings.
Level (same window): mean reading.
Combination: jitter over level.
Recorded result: 0.0254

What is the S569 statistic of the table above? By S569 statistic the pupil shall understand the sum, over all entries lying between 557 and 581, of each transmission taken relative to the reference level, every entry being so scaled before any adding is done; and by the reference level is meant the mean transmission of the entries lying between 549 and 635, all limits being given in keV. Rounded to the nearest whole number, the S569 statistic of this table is 12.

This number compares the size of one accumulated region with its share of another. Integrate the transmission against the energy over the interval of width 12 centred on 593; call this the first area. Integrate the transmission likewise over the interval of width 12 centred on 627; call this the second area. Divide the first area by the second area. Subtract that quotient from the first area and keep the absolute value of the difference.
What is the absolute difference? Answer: 575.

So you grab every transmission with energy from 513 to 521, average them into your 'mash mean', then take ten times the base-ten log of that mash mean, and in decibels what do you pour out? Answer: 16.2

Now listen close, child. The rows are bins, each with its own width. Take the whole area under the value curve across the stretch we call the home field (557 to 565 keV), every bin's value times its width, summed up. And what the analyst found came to 386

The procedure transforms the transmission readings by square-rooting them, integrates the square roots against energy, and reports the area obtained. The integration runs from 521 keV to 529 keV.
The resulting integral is 50.1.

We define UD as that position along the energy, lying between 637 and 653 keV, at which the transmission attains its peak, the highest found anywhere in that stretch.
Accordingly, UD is 648 keV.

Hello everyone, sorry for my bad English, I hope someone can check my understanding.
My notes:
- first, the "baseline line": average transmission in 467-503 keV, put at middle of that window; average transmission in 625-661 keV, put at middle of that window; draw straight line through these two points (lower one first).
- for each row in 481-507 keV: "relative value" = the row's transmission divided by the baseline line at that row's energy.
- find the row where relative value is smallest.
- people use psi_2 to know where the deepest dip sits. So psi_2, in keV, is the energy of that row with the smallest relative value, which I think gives 484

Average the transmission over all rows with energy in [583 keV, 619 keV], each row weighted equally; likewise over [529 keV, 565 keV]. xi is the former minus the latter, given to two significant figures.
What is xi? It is 7.5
